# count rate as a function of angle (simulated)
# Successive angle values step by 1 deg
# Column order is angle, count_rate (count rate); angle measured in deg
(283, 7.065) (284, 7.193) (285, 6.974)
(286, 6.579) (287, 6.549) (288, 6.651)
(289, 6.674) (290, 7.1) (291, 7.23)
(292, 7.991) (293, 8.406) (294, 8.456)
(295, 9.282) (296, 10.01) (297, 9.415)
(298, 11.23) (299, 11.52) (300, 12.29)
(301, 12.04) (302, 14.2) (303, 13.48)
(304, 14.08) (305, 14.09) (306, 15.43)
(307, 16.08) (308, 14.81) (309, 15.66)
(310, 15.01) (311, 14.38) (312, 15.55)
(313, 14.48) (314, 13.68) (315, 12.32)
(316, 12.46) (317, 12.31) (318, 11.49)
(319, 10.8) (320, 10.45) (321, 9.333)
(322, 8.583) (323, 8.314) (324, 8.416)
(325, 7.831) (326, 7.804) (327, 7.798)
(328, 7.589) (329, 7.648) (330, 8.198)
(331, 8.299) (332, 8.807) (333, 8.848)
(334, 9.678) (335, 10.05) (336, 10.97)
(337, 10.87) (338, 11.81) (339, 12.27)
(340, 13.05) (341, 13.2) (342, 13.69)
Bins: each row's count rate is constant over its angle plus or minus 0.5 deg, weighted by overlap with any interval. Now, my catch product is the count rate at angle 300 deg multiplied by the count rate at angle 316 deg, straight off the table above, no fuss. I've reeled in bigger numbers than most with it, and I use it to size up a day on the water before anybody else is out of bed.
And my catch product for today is 153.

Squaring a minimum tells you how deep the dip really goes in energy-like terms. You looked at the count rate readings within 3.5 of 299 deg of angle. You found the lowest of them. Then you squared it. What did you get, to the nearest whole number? 89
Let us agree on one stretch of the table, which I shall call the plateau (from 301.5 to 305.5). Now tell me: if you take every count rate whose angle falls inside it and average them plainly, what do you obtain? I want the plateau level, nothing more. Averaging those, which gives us 14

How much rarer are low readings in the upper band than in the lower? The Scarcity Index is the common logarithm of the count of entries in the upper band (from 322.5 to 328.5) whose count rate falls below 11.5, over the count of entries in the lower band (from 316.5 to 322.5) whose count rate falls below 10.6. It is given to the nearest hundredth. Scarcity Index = 0.30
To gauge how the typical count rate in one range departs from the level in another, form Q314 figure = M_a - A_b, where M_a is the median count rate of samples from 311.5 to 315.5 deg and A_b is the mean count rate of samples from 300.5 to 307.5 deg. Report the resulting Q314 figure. 0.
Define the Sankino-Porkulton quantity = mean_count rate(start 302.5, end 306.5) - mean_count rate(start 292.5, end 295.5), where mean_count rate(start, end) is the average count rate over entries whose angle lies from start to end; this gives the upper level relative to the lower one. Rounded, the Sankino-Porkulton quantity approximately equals 6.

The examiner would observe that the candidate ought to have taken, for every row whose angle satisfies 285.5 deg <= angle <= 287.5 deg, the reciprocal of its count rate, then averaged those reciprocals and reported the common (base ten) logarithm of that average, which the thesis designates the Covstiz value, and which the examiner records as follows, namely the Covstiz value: -0.82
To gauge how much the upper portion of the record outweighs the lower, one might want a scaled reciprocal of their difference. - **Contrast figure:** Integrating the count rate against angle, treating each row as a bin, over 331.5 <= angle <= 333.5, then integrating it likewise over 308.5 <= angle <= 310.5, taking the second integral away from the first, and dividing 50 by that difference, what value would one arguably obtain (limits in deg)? -3.8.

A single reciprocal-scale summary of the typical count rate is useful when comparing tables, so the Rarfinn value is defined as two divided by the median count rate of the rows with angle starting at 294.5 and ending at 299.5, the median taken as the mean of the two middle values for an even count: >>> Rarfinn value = 0.20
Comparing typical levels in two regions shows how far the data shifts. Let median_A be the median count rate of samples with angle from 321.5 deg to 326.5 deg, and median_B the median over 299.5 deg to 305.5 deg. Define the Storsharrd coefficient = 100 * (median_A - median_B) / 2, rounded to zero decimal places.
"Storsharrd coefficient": -273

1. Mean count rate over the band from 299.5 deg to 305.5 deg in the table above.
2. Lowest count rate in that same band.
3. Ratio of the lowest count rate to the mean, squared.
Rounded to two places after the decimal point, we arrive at 0.81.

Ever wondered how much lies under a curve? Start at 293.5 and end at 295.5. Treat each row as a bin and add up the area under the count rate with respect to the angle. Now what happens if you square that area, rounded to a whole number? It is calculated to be 315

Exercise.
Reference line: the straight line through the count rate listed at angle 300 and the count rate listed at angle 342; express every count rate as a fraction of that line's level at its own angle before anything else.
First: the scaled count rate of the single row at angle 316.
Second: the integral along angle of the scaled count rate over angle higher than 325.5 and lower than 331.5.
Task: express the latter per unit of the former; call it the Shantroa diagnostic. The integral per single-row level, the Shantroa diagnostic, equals 3.7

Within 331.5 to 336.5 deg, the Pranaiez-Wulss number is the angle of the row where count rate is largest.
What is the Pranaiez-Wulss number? 336 deg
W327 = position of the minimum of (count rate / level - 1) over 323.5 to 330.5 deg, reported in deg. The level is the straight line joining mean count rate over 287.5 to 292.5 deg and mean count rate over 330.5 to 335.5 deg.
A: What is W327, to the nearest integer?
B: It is 328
